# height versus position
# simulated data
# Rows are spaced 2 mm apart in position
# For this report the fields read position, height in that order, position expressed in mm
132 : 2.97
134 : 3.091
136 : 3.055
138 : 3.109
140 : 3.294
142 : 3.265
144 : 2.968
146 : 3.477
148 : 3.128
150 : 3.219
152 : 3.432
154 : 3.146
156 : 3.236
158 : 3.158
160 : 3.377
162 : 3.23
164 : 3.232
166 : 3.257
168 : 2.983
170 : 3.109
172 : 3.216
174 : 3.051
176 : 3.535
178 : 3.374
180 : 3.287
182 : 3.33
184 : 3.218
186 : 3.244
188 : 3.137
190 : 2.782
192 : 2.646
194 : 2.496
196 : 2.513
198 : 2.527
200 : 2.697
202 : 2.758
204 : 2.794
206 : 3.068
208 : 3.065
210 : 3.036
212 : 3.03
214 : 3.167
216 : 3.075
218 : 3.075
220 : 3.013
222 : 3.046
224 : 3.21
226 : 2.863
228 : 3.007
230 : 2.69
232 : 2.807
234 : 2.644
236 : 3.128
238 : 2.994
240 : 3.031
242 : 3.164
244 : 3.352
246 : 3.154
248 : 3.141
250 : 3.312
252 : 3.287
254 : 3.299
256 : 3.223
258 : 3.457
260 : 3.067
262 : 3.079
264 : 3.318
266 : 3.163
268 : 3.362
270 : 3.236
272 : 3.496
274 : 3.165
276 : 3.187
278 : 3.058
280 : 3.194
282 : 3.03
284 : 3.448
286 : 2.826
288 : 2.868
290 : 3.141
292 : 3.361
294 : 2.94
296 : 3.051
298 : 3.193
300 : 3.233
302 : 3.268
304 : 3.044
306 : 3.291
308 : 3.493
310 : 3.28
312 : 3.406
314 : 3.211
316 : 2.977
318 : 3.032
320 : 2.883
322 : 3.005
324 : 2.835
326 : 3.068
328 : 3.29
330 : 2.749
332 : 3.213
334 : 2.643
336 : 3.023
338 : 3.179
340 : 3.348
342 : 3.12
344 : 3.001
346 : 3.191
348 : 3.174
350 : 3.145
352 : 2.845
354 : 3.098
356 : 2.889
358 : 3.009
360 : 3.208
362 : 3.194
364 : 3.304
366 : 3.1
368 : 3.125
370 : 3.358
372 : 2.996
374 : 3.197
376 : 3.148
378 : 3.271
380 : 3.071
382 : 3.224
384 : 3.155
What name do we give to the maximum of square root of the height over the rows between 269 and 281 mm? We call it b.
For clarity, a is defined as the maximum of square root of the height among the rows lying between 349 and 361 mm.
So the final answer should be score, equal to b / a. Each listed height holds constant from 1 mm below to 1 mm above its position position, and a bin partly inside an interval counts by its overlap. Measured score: 1.04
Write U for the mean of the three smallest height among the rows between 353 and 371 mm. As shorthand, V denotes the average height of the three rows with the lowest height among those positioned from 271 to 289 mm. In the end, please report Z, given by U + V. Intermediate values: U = 3.00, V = 2.9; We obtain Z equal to 5.91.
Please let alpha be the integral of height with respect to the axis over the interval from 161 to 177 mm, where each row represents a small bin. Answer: 51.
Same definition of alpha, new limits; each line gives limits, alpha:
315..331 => 48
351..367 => 49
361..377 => 51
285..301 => 49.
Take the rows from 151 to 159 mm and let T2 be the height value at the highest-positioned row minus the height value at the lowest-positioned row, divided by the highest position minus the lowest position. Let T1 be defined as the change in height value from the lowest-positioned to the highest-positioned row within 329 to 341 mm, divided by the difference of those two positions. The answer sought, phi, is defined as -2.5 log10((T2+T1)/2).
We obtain 5.4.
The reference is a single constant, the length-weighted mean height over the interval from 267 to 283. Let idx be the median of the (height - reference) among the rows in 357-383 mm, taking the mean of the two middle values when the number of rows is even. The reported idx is -0.02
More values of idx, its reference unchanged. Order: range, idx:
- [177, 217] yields -0.17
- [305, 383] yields -0.07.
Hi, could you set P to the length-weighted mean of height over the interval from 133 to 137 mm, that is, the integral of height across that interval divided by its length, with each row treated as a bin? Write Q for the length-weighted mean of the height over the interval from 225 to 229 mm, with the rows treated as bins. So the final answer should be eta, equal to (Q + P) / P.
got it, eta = 1.96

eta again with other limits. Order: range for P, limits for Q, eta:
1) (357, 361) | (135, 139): 1.99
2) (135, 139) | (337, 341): 2.06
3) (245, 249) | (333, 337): 1.90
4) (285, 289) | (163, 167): 2.14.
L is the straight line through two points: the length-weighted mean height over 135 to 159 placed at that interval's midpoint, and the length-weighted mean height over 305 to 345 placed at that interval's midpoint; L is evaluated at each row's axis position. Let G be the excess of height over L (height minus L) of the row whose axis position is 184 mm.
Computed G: 0.03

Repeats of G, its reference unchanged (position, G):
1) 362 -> 0.11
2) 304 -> -0.07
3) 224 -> 0.05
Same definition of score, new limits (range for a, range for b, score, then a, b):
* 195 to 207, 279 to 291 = 1.06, 1.75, 1.86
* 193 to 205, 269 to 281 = 1.12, 1.67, 1.87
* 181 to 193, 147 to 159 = 1.02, 1.82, 1.85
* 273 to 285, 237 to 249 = 0.99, 1.86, 1.83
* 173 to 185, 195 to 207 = 0.93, 1.88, 1.75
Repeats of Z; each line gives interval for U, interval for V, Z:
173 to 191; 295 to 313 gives 6.09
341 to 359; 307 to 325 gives 5.81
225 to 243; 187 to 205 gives 5.23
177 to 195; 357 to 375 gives 5.68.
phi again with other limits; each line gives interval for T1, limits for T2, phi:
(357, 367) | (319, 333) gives 4.3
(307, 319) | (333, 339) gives 3.4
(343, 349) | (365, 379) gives 3.9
